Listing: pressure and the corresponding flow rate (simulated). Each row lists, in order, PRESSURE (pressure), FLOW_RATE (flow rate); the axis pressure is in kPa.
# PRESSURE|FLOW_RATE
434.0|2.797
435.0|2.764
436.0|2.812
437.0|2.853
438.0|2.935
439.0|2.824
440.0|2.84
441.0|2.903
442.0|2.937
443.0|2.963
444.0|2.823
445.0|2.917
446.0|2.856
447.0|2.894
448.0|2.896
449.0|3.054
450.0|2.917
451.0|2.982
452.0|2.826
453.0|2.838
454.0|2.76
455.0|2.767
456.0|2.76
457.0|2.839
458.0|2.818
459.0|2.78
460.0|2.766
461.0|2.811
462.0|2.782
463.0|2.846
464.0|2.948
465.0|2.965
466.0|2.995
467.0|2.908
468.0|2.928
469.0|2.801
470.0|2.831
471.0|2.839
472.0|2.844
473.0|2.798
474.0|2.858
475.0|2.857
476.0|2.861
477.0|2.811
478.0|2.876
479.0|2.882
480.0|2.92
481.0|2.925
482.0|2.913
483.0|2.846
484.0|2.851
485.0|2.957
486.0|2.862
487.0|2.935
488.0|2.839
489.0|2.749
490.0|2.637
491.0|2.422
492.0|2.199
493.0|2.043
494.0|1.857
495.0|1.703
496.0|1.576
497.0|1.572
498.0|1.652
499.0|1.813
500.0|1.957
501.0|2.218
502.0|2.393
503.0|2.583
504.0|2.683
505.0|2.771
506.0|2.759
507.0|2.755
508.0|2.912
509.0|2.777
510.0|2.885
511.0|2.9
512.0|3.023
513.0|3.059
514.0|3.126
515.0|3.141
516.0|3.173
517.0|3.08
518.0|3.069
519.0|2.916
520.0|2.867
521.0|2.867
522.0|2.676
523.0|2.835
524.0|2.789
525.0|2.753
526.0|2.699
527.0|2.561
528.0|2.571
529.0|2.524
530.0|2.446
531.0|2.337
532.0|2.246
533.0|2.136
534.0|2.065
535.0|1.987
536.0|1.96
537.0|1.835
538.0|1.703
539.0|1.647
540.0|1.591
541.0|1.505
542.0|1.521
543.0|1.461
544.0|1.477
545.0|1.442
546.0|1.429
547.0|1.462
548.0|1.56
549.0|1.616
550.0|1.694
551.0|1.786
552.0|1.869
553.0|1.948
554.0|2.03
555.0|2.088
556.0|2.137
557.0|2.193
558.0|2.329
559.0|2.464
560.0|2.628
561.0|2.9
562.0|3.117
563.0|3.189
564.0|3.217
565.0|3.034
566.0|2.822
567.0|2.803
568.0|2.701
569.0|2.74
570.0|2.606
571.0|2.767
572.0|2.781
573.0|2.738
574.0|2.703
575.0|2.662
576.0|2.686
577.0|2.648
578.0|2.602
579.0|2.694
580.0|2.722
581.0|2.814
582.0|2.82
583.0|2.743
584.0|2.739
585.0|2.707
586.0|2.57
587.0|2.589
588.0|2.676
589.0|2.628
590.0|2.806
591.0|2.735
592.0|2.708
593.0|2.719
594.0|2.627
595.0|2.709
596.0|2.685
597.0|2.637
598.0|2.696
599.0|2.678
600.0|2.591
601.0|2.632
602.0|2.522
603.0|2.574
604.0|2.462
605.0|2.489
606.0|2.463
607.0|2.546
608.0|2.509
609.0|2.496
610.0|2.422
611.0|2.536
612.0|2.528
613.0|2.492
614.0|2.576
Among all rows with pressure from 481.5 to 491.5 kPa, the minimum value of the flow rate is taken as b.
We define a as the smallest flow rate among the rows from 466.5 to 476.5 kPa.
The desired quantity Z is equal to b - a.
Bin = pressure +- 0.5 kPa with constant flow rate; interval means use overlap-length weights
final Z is -0.38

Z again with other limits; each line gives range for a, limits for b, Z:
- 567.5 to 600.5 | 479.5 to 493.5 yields -0.53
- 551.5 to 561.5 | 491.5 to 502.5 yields -0.30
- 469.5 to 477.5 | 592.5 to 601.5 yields -0.21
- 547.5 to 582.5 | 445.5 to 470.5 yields 1.20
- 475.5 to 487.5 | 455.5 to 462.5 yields -0.05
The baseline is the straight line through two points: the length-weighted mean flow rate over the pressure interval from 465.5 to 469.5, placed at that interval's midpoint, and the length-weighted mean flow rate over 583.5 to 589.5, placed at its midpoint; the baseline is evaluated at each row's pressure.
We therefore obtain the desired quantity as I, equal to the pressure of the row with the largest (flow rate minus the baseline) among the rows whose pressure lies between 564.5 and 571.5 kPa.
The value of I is 565.0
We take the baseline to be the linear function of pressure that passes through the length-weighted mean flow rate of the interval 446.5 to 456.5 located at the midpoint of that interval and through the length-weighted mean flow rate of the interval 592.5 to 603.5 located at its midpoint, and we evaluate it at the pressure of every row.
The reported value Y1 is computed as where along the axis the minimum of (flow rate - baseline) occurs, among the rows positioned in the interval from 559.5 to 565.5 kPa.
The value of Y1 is 560.0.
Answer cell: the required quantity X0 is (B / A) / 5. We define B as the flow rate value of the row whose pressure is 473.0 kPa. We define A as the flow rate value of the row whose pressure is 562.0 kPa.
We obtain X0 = 0.18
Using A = 3.117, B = 2.798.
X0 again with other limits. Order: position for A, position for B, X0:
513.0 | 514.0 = 0.20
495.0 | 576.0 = 0.32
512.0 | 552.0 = 0.12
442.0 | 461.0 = 0.19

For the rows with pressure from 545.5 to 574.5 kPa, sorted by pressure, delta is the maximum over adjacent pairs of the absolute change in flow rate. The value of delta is 0.27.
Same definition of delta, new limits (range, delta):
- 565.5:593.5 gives 0.18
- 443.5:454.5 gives 0.16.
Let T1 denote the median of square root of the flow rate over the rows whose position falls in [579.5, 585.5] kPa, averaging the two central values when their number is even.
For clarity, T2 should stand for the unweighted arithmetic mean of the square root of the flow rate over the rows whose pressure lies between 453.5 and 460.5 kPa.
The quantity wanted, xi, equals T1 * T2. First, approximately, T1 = 1.66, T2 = 1.67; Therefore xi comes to 2.76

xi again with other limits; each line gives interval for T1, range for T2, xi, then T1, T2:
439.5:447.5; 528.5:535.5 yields 2.55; 1.70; 1.50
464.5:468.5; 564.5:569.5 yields 2.88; 1.72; 1.68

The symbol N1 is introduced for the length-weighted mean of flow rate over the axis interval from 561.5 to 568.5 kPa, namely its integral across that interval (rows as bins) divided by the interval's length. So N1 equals 3.0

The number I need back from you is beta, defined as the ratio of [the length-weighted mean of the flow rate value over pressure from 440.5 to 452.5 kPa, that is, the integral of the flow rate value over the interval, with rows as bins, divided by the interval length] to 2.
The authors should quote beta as 1.46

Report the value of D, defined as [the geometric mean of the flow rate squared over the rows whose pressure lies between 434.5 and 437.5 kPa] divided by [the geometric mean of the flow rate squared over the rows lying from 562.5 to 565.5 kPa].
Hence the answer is 0.8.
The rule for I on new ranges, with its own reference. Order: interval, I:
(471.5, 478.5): 478.0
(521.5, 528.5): 523.0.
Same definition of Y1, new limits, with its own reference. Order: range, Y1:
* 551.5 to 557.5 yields 552.0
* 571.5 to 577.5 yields 577.0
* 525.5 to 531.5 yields 531.0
